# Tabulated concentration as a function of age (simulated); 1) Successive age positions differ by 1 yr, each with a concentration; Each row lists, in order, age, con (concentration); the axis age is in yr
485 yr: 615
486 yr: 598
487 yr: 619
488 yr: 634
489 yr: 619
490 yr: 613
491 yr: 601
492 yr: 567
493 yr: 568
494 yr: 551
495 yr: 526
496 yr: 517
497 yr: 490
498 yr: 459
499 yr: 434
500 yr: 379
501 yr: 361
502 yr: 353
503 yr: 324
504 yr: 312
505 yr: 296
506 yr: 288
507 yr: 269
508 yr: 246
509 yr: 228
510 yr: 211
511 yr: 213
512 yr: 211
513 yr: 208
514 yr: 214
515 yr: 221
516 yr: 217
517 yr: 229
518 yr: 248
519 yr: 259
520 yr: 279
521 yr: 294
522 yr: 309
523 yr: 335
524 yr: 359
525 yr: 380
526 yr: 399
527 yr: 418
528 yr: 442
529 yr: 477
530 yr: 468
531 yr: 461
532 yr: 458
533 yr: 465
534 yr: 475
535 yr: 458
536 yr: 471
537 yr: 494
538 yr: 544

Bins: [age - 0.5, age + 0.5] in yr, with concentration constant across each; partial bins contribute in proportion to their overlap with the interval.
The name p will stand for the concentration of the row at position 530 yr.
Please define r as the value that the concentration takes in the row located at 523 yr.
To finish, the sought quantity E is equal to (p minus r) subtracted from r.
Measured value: 202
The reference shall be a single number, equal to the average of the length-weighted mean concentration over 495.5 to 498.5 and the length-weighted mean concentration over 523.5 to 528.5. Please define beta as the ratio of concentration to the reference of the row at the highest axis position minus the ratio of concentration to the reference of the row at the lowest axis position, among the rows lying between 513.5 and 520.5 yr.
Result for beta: 0.15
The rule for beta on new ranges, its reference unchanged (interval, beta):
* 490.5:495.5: -0.17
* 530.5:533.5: 0.01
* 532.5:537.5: 0.07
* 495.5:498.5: -0.13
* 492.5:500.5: -0.43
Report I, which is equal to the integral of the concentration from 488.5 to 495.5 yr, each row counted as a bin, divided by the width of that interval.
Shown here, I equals 578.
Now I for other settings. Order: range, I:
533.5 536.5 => 468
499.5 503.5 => 354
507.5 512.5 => 222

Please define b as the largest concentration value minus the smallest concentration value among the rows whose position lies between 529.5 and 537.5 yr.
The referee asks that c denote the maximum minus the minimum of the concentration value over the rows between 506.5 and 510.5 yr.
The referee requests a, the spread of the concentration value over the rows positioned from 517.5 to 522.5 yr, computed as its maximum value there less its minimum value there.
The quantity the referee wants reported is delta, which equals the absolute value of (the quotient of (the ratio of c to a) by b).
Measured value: 0.03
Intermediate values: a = 61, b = 36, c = 58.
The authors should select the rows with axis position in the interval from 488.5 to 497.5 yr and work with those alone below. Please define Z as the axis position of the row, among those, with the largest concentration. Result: 489 yr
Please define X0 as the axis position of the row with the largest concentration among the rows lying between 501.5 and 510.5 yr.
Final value 502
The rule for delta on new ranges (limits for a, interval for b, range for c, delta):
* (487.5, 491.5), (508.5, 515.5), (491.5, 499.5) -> 0.20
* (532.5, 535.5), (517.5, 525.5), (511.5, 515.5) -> 0.01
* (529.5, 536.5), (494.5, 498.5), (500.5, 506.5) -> 0.06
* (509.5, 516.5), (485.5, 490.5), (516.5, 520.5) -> 0.11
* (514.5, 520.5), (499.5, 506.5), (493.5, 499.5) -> 0.02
